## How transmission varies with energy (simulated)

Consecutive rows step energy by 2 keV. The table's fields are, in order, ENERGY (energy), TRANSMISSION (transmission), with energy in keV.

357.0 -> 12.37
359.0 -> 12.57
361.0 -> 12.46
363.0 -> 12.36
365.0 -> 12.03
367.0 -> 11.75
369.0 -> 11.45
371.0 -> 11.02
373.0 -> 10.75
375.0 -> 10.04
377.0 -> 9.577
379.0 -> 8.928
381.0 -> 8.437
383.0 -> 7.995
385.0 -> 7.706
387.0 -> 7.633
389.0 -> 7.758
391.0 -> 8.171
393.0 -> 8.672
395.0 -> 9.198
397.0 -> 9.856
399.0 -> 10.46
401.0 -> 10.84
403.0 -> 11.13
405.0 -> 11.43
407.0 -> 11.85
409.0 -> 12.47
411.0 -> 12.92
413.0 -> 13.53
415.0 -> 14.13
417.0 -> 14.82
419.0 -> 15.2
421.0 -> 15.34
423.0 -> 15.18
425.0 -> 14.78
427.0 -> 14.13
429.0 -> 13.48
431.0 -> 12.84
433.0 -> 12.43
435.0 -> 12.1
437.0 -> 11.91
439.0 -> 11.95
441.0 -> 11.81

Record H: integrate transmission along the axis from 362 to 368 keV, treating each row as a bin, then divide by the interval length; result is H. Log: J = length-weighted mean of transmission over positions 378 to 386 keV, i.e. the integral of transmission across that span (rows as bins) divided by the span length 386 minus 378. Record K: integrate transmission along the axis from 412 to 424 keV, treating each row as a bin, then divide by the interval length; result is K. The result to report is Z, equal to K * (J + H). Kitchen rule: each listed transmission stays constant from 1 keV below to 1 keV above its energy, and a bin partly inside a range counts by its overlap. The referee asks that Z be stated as 299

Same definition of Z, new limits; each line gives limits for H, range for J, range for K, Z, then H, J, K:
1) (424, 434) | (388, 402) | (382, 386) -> 179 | 13.5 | 9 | 8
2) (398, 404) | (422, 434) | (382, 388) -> 191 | 10.8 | 14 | 8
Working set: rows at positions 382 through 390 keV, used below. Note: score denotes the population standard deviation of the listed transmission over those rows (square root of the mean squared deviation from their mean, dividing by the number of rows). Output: 0.1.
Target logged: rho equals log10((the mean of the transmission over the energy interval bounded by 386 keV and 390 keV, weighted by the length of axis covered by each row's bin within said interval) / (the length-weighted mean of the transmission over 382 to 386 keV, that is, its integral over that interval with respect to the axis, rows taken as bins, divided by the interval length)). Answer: -0.01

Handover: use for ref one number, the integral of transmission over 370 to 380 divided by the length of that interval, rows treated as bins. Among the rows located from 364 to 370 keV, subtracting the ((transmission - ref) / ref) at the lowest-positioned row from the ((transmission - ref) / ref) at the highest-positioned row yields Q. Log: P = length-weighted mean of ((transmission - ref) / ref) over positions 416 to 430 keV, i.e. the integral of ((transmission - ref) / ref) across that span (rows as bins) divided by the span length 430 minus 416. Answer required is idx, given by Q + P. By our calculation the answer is 0.40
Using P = 0.5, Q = -0.1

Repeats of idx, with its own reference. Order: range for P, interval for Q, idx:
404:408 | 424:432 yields -0.04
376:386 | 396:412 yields 0.15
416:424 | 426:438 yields 0.28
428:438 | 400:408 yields 0.35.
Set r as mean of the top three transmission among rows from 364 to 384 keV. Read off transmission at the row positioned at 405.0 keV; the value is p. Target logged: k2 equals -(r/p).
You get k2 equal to -1.0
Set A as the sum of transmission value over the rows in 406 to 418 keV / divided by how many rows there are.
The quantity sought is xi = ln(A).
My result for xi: 2.59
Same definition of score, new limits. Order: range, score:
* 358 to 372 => 0.5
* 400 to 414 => 0.9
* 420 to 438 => 1.3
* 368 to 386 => 1.3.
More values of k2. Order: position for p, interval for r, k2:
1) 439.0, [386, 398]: -0.8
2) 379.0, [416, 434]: -1.7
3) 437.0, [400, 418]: -1.2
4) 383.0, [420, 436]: -1.9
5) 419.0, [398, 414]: -0.9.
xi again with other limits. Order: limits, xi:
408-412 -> 2.54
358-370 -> 2.49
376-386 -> 2.14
